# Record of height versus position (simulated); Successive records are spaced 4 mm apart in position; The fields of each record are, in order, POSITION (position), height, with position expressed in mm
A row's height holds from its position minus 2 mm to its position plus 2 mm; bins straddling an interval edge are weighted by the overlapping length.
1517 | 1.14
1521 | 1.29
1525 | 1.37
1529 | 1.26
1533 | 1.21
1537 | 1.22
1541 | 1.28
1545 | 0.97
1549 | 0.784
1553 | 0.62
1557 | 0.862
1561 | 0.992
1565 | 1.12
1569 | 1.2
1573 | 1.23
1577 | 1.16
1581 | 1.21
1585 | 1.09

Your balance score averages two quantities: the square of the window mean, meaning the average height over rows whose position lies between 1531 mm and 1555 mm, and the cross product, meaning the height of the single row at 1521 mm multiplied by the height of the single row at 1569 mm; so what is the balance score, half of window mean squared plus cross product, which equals 1.29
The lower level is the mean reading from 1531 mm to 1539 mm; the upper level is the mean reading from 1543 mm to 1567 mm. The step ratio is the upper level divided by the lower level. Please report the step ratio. 0.73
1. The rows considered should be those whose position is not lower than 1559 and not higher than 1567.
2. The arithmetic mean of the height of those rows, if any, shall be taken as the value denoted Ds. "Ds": 1.06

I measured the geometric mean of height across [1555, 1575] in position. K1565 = 1.1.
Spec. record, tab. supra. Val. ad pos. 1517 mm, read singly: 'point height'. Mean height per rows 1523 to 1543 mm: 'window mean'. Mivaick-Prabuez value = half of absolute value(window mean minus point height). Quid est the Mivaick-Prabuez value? 0.064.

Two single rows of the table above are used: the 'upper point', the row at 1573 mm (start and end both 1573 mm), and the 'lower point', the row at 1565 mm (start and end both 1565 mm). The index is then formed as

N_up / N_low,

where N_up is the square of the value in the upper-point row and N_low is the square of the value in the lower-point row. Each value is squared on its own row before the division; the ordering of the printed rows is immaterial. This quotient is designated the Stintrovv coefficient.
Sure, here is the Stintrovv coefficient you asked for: 1.21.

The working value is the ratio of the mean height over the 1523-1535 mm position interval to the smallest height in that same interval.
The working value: 1.06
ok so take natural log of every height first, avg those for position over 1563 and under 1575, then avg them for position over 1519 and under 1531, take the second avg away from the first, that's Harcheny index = -0.10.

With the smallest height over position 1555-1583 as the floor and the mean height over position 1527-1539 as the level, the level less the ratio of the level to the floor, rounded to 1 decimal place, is -0.2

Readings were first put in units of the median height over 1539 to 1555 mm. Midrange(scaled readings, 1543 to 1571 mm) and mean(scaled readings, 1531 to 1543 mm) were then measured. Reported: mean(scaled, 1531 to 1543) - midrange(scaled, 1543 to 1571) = 0.37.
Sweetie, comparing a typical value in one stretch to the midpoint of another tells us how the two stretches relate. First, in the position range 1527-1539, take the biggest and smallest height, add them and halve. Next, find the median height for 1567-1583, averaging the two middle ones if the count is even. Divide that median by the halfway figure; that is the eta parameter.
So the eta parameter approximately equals 0.98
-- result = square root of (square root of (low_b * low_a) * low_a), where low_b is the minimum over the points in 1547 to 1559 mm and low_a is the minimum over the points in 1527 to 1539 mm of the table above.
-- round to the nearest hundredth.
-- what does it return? 1.02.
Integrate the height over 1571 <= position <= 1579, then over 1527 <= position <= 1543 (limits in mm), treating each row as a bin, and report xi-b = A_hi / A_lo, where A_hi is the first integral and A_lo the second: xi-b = 0.48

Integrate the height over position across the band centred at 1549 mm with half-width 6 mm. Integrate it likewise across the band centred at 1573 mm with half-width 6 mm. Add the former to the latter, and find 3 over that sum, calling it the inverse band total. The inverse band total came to 0.126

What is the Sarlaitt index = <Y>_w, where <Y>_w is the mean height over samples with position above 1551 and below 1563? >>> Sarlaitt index 0.82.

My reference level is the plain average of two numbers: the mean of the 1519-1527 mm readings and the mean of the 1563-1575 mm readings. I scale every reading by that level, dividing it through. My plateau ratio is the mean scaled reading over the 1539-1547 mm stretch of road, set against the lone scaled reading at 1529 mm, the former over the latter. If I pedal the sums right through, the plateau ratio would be 0.89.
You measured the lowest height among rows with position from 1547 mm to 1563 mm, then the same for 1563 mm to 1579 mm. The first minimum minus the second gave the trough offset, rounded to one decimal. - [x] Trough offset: -0.5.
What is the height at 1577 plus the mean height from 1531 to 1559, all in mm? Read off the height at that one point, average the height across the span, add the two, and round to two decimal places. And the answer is 2.15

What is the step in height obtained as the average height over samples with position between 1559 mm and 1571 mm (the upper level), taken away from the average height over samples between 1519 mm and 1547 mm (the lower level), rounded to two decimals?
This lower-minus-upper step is 0.12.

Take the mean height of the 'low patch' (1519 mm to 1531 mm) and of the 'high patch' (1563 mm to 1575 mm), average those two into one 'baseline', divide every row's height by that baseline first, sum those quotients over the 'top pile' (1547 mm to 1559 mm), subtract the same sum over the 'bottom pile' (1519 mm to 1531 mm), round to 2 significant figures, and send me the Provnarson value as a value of -1.3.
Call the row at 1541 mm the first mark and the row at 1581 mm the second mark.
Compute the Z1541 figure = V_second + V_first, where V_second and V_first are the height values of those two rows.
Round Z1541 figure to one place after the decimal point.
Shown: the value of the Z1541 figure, 2.5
